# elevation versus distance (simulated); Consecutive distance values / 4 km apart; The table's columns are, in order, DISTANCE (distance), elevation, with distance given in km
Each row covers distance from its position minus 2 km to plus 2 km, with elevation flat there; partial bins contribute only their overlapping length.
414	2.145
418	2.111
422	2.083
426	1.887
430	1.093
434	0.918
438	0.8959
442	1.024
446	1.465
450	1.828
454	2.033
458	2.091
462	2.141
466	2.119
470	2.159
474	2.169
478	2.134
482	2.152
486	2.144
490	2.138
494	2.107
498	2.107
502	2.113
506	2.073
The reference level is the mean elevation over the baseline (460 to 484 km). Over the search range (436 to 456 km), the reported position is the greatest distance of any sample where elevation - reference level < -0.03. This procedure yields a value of 454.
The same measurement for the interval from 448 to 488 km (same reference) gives 458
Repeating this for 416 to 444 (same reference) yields 442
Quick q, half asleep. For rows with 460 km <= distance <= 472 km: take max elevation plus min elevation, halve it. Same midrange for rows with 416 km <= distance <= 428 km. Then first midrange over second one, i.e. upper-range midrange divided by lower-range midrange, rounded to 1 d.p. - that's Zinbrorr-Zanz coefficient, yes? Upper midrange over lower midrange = 1.1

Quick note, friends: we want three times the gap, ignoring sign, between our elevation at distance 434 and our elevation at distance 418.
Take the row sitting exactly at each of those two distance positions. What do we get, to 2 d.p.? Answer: 3.58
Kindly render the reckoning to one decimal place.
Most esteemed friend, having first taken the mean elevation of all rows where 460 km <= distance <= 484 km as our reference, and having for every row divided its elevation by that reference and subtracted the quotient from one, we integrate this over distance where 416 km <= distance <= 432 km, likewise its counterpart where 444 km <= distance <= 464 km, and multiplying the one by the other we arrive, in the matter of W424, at 5.7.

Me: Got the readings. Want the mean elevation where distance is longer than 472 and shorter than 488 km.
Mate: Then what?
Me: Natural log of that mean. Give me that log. 0.765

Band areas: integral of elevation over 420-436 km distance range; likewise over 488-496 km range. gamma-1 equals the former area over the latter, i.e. 1.4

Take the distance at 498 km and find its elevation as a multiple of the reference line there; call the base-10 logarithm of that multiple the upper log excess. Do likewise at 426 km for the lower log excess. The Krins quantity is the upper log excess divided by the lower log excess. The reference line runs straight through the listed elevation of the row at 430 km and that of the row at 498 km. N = 0.0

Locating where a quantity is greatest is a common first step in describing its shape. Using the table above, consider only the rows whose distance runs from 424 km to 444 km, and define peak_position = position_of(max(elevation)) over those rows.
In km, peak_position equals 426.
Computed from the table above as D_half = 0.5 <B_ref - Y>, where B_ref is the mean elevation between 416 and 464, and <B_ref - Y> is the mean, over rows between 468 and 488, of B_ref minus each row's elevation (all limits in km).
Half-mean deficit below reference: -0.26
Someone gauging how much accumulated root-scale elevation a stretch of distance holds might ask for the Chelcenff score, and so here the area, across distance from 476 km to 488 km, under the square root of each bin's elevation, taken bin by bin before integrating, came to 17.6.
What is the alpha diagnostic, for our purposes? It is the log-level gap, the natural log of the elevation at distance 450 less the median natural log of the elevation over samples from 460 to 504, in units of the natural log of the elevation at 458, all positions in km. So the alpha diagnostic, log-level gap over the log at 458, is -0.21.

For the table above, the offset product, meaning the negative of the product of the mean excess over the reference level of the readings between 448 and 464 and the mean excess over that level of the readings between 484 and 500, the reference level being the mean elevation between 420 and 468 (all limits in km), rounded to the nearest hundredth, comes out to -0.19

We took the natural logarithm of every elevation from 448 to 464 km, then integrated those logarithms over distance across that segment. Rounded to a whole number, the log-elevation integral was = 11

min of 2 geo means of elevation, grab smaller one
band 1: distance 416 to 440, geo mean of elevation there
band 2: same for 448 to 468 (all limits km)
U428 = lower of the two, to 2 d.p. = 1.40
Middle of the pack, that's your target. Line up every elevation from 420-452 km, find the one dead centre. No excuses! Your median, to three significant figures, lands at 1.28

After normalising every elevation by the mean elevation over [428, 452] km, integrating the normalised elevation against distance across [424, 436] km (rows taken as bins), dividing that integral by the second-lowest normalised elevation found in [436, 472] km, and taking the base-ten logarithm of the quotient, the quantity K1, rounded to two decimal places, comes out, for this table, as 1.18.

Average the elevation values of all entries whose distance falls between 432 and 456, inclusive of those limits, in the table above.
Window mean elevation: 1.36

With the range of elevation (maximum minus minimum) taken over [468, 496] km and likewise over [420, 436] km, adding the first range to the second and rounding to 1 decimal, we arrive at 1.2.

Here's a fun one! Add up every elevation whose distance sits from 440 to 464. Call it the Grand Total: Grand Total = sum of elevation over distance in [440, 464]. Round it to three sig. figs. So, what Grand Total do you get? 10.6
